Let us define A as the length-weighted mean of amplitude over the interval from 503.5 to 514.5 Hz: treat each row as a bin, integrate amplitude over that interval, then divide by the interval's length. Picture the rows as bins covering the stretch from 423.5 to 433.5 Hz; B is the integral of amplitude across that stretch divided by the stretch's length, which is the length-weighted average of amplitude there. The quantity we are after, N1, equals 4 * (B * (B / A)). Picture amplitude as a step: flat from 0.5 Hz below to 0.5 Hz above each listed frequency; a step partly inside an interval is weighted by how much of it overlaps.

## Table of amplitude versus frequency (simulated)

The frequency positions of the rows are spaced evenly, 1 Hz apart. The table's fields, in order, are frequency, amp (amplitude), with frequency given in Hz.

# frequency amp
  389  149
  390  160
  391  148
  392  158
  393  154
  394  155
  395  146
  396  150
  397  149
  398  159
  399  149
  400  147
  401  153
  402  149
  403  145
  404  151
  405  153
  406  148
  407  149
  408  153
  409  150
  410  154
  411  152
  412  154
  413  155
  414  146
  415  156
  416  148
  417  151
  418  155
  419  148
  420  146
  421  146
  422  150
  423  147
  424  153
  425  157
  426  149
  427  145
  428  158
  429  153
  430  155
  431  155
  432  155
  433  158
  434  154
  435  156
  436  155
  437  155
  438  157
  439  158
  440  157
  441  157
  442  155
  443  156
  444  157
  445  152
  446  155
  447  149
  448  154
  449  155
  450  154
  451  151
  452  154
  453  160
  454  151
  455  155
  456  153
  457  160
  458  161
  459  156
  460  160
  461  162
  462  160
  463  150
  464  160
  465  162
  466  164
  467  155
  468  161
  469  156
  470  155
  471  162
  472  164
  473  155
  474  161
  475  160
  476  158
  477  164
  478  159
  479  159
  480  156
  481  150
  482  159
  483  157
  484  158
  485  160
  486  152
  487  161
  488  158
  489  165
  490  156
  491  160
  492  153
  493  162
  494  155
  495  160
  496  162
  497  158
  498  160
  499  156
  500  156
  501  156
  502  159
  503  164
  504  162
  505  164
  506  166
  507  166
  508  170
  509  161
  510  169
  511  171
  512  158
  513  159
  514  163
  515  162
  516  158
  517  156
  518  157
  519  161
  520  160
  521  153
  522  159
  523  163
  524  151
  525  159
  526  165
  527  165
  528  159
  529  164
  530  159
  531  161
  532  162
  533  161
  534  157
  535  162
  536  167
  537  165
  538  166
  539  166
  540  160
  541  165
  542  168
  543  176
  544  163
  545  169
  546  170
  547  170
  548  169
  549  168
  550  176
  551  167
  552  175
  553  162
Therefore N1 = 575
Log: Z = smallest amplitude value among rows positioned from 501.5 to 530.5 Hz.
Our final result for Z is 151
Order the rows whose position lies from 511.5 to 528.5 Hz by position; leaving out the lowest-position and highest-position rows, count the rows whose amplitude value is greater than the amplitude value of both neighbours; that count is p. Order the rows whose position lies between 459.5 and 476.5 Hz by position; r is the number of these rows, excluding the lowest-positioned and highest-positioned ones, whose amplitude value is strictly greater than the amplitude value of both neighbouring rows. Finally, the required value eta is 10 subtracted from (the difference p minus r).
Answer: -12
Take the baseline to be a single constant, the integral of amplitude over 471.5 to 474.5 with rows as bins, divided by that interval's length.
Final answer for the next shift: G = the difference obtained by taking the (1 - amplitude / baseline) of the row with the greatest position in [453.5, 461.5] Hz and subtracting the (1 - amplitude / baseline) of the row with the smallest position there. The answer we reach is -0.069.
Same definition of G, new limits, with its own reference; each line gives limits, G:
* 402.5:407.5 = -0.025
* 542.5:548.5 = 0.044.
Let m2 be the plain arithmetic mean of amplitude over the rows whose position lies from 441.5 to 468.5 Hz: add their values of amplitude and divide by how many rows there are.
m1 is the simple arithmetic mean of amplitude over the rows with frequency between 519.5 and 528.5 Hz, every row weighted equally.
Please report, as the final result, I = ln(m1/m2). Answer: 0.02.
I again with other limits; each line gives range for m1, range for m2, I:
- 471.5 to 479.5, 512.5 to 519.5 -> 0.00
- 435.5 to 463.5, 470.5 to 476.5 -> -0.03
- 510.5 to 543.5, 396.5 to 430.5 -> 0.07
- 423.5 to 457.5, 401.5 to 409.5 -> 0.03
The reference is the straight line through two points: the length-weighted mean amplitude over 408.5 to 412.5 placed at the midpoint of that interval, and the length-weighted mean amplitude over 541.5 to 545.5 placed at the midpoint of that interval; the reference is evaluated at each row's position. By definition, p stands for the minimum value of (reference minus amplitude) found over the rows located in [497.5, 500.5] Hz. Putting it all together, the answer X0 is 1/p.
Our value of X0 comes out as 0.30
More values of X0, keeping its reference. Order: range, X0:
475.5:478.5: -0.31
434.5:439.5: -0.51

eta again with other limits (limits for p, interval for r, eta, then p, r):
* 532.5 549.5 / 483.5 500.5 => -15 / 2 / 7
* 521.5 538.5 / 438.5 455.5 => -10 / 4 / 4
